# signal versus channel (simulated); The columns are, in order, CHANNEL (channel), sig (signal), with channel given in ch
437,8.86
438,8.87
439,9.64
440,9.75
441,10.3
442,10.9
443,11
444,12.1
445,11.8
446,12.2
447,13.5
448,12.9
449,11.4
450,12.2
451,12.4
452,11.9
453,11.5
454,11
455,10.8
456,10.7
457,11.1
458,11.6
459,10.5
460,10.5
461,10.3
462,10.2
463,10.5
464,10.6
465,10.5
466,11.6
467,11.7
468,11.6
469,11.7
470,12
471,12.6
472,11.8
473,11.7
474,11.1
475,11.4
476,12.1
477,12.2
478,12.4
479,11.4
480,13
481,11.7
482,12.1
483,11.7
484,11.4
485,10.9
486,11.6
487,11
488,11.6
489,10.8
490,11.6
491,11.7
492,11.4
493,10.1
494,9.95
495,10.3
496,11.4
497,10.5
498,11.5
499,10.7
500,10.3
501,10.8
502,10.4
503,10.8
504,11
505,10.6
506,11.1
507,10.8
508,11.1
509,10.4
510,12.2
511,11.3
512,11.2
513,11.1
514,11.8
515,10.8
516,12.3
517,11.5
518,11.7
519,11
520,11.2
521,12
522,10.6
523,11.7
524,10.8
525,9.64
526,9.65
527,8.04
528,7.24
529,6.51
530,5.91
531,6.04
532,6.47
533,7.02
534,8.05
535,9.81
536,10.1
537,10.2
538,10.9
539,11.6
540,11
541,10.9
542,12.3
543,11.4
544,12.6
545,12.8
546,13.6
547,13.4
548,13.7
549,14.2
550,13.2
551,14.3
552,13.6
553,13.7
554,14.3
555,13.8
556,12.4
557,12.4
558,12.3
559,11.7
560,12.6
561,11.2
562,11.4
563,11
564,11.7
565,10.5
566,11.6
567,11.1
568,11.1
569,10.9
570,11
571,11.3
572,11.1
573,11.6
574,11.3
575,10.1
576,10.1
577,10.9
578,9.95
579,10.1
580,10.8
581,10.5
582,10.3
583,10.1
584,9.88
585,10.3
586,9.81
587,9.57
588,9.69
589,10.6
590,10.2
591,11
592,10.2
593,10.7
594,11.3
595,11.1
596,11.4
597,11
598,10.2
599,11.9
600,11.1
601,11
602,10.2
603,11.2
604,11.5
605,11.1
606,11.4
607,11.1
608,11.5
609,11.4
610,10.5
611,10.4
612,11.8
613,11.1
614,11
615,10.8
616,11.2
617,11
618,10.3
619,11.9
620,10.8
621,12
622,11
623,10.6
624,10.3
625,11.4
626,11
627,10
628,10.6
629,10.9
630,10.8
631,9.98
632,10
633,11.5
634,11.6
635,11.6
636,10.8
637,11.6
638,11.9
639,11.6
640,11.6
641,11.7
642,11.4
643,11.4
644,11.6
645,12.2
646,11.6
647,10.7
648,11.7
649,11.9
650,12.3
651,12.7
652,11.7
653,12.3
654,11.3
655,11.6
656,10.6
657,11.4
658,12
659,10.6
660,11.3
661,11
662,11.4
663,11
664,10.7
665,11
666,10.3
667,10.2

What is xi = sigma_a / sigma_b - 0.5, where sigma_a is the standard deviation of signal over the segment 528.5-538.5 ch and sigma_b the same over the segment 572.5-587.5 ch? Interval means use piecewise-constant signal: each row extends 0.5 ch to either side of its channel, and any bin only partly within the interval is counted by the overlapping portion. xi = 2.9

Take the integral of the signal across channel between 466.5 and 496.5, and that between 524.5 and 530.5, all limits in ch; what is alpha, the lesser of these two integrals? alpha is 47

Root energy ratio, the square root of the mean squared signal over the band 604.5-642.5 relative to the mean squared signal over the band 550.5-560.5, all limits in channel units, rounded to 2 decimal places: 0.84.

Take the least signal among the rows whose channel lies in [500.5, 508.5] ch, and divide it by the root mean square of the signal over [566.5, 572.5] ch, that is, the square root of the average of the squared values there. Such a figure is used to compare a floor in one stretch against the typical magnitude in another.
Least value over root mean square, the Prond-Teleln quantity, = 0.94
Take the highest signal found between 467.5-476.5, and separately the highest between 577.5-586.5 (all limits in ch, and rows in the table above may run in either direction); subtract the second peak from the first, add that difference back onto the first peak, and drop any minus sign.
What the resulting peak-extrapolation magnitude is 14.4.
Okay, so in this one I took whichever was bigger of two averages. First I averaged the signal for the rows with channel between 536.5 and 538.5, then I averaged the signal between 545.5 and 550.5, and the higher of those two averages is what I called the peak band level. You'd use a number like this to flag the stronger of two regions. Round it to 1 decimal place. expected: 13.6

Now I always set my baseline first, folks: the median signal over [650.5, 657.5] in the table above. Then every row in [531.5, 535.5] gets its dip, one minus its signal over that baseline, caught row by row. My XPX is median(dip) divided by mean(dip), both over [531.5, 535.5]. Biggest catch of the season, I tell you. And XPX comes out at 1.1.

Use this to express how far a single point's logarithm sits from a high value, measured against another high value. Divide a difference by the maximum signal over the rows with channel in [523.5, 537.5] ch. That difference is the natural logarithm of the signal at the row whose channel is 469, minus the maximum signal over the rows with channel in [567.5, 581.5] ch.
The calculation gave -0.85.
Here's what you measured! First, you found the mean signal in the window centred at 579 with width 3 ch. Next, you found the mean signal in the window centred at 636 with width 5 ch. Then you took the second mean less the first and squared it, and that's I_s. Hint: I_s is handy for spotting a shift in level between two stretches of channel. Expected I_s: 1.5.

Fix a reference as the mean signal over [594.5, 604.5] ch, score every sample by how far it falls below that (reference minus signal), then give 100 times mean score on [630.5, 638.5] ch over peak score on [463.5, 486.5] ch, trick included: -11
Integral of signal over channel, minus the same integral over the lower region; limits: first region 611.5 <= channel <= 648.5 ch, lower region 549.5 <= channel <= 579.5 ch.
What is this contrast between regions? 61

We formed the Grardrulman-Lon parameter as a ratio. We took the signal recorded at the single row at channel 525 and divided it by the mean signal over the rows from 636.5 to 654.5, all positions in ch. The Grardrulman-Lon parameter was 0.82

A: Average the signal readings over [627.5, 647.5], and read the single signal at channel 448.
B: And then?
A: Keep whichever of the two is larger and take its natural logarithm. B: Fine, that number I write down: 2.56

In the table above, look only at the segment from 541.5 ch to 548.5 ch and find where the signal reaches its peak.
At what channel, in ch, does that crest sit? 548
